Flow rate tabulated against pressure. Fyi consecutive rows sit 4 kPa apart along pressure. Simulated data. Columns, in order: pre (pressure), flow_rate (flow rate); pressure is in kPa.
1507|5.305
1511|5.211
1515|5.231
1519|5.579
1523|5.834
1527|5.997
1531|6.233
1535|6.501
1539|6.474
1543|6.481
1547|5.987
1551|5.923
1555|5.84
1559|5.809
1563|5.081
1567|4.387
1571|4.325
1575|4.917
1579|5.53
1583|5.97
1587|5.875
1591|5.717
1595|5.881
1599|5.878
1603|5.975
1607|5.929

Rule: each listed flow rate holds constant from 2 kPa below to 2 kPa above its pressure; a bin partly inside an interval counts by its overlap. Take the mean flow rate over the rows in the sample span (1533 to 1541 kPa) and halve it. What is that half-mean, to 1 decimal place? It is 3.2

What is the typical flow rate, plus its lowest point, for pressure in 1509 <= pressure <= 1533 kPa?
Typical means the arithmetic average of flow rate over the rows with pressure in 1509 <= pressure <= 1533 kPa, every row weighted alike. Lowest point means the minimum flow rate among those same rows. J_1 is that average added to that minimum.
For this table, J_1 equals 10.9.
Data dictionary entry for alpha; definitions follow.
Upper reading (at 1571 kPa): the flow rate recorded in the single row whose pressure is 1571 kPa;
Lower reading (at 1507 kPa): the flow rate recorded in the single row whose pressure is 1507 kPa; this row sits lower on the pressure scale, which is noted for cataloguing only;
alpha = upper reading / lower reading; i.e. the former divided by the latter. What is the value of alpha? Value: 0.82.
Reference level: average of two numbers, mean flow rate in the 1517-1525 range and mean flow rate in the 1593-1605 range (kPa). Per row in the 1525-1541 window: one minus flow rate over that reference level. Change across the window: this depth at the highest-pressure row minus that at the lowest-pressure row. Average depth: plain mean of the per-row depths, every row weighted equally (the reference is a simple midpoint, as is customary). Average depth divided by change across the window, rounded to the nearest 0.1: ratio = 1.0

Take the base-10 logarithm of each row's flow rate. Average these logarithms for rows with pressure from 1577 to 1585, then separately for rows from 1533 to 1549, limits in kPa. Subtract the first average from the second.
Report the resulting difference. 0.044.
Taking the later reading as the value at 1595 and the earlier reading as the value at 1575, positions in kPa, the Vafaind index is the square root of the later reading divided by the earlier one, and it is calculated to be 1.09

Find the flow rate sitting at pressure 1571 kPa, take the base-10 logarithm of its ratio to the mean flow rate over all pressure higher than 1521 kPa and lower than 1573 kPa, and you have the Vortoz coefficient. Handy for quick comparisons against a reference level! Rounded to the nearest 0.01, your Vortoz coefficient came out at -0.12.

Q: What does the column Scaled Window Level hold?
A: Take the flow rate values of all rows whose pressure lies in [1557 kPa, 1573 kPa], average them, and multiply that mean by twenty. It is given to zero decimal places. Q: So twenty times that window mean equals 98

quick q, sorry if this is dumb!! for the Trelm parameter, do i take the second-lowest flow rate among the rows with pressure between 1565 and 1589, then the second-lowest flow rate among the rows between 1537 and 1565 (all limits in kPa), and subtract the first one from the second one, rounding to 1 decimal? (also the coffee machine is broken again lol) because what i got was 1.4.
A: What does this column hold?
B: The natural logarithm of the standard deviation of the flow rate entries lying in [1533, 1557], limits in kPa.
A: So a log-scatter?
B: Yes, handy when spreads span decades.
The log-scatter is -1.2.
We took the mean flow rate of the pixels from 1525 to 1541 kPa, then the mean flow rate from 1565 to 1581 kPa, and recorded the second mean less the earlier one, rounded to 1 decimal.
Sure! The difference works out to -1.5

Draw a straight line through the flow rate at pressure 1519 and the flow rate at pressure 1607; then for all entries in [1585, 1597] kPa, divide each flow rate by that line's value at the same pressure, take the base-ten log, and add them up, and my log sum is 0.0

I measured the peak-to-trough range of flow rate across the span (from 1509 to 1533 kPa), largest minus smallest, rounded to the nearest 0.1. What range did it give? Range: 1.0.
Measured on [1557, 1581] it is 1.5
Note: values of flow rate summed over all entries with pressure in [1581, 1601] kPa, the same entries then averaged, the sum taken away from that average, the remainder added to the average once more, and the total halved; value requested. -8.8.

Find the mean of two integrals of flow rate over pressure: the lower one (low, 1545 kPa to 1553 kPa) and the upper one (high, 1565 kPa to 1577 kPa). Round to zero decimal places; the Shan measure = 51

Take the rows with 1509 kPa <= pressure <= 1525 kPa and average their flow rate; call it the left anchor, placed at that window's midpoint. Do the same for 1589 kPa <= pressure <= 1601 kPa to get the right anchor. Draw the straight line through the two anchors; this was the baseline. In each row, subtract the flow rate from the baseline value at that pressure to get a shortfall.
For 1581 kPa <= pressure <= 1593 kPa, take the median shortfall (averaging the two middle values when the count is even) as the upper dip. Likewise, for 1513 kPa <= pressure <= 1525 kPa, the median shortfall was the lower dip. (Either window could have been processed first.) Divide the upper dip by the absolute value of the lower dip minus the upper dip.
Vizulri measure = -4.5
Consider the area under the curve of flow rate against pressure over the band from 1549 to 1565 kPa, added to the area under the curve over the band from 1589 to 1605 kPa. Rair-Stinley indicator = 184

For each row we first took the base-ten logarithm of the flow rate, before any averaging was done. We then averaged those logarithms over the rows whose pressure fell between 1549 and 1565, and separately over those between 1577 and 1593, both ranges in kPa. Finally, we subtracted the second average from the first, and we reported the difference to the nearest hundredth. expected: -0.01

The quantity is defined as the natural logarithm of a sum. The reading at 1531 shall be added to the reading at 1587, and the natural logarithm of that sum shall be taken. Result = 2.49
